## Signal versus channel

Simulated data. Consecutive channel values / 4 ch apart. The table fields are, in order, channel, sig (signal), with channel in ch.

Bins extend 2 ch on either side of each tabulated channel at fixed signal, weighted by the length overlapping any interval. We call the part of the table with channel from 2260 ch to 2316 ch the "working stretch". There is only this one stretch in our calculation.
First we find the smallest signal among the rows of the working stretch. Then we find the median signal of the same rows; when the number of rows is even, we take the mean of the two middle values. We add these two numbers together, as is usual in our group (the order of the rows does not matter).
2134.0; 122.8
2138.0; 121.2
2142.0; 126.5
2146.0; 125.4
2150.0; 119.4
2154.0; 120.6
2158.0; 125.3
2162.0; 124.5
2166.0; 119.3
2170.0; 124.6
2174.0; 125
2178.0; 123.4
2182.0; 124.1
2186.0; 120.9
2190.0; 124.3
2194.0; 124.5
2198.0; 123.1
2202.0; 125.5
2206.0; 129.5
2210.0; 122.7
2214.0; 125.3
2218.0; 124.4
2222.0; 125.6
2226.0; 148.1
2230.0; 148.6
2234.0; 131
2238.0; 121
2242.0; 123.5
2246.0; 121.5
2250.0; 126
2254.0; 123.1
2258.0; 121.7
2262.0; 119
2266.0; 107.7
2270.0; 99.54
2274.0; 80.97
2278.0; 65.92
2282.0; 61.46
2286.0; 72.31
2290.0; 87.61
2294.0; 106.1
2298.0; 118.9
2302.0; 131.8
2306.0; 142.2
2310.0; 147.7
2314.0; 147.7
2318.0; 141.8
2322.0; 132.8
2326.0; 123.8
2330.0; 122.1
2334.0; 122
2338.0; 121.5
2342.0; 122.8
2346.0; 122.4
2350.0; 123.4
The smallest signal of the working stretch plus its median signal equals 168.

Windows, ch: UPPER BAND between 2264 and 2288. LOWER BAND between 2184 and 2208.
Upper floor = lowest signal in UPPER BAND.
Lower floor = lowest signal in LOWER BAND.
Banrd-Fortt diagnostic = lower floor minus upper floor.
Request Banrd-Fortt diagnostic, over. 59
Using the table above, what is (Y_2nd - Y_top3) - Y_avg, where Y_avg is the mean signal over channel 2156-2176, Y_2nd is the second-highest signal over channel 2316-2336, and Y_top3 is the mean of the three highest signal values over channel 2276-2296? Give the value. -80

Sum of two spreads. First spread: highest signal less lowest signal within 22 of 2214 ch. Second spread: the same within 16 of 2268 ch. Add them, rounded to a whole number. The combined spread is 88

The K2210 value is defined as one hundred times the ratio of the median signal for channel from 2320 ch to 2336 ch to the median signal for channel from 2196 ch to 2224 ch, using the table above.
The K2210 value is 98.1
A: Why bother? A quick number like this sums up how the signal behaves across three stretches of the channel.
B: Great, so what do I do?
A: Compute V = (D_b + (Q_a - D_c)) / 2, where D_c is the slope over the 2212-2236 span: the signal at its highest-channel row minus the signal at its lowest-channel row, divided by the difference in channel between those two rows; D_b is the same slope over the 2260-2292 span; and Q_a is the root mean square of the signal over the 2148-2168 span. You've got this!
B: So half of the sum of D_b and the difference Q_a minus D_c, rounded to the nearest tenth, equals 60.2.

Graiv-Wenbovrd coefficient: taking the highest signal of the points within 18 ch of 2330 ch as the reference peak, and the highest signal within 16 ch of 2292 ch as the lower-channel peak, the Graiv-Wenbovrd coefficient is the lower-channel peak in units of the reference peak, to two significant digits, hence 0.96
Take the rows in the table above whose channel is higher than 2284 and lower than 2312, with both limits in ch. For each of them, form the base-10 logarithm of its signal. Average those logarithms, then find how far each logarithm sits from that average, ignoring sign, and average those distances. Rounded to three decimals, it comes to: 0.092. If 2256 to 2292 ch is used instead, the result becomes 0.091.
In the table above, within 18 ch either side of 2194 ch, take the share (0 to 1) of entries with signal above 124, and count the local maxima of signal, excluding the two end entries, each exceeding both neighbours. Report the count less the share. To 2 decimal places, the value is 2.44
